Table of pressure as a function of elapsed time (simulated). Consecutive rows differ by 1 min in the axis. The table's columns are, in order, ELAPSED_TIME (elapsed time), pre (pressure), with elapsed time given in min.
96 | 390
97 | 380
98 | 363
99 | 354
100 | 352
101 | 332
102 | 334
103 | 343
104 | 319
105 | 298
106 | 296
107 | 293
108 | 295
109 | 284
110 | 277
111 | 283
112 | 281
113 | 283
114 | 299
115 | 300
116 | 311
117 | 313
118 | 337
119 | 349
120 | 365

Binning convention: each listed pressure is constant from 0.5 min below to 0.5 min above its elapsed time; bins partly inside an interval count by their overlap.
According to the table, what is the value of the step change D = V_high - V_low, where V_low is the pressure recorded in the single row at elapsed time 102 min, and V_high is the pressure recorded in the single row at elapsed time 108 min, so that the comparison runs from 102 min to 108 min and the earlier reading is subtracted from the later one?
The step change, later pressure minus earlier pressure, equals -39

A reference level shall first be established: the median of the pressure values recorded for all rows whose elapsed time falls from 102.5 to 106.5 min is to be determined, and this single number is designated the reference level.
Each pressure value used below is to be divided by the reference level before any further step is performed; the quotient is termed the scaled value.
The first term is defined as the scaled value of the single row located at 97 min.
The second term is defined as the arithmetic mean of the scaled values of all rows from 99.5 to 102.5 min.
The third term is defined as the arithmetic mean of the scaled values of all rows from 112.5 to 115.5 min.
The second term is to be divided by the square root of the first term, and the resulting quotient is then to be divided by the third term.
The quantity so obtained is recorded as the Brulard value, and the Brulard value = 1.04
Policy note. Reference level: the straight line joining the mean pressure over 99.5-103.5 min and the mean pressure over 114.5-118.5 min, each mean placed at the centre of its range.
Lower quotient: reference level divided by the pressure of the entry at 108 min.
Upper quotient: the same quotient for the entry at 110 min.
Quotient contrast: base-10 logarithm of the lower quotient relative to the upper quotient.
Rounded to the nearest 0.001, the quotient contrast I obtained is -0.023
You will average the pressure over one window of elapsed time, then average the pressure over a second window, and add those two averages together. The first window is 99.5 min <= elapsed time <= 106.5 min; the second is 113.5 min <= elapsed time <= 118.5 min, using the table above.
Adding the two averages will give 637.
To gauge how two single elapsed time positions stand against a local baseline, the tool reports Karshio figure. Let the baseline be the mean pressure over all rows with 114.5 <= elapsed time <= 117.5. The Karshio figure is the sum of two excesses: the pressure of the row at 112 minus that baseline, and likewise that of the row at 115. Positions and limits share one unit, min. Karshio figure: -35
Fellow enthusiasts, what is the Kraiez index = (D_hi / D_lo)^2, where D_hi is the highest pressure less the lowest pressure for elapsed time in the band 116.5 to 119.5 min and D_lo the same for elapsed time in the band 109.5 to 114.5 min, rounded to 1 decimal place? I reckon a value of 2.7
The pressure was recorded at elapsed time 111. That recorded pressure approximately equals 283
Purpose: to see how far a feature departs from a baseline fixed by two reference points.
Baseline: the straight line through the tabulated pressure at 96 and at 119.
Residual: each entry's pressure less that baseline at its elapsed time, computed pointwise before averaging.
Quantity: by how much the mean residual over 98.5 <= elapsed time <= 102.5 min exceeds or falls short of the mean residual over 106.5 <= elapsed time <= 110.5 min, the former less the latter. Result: 41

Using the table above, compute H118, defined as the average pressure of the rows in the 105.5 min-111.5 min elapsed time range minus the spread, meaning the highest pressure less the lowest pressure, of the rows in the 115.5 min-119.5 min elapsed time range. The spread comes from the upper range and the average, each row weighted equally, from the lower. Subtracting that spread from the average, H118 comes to 250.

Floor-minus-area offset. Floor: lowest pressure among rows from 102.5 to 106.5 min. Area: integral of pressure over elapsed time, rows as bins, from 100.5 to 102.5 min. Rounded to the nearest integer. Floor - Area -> -370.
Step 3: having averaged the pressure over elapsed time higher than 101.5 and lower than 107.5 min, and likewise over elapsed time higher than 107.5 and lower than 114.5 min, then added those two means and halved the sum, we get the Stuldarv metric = 300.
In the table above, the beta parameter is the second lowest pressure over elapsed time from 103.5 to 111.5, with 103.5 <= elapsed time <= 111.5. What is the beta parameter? 283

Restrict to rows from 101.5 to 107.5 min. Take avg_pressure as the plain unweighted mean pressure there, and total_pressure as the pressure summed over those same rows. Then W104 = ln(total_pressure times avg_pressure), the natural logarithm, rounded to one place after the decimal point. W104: 13.3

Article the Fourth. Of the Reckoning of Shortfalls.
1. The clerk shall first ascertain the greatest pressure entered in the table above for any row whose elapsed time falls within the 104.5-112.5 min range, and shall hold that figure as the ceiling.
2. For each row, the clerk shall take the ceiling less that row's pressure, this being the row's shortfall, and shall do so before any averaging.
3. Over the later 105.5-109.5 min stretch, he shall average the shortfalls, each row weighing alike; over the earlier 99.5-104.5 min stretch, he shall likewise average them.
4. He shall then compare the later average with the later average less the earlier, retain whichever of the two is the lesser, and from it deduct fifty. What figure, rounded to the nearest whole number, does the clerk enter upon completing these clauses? -44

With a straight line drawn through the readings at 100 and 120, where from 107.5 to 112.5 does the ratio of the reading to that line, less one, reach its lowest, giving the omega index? 110 min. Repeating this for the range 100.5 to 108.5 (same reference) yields 107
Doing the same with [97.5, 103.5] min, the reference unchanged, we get 101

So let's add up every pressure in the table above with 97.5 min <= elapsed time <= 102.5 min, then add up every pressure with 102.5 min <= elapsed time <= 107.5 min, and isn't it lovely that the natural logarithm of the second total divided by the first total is -0.11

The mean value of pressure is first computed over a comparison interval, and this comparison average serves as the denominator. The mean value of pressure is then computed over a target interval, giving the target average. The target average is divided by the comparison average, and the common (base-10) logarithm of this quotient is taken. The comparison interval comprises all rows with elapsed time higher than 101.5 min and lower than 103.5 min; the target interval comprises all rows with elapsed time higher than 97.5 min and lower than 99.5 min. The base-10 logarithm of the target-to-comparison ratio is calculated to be 0.02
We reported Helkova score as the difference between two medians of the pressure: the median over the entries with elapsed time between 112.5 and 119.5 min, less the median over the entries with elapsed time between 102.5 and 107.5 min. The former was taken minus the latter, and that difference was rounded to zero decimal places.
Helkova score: 13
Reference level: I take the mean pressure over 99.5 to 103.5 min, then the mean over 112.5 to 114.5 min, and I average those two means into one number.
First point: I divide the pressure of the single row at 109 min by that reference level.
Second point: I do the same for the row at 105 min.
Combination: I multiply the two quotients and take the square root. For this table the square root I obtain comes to 0.922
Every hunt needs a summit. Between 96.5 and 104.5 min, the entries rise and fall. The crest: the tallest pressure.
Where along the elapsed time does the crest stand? 97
